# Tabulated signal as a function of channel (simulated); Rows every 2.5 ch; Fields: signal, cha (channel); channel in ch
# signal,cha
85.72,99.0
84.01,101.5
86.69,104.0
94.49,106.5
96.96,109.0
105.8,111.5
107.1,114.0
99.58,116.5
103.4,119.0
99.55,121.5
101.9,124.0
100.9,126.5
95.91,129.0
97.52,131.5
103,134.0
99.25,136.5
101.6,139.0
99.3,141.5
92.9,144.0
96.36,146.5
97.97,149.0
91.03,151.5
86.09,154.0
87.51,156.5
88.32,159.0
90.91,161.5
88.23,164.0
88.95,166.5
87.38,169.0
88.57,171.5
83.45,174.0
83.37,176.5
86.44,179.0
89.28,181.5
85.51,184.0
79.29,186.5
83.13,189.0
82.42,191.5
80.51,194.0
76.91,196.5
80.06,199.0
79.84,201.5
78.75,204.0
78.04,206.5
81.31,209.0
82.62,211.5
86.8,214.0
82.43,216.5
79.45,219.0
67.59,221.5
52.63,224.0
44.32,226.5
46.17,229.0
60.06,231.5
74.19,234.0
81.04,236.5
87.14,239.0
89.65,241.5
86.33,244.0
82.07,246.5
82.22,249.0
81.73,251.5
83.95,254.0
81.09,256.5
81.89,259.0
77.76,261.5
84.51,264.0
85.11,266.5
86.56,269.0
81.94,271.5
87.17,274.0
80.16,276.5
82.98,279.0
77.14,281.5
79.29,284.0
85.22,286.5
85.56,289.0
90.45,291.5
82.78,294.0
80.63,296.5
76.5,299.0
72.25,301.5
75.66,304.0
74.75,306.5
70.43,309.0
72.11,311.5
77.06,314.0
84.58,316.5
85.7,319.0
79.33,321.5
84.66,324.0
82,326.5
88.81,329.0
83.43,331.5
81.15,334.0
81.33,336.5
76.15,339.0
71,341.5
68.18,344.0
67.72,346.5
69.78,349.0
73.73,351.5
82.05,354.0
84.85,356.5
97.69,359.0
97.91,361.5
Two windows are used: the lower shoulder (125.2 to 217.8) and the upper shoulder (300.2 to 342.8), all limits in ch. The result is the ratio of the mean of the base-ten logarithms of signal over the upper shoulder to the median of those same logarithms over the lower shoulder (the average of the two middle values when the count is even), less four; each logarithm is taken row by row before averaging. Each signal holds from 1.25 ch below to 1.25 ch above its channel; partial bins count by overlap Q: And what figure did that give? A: -3.02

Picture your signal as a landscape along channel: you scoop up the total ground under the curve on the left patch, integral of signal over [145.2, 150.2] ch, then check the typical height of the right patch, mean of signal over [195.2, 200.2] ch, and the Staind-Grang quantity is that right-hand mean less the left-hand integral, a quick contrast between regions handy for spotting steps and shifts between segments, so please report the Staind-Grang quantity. -407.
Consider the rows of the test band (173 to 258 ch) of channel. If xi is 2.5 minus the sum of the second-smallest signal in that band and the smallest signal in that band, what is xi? -88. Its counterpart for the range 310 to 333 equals -147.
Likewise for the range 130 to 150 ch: -187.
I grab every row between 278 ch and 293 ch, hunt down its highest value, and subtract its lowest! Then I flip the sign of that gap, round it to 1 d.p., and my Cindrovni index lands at -13.3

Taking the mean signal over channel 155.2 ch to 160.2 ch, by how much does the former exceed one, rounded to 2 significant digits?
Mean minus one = 87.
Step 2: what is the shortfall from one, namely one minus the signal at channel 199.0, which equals -79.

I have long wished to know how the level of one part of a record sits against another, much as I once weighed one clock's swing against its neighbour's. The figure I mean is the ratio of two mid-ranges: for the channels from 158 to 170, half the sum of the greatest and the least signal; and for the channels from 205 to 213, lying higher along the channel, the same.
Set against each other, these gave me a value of 1.11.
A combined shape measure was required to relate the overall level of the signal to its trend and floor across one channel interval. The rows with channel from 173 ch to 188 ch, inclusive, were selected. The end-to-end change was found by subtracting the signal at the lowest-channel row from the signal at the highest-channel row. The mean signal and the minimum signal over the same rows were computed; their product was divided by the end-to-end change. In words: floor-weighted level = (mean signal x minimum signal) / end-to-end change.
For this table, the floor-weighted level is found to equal -1612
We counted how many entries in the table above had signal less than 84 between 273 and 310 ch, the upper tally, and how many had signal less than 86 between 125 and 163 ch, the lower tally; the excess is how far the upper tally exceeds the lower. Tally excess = 11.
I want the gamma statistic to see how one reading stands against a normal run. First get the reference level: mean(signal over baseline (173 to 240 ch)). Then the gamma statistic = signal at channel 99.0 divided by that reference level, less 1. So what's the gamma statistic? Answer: 0.12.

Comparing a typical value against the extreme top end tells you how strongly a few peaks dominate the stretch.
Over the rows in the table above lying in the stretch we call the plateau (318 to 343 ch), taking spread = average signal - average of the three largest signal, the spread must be -5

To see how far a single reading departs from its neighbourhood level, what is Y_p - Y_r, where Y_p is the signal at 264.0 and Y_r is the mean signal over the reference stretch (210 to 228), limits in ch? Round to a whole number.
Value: 14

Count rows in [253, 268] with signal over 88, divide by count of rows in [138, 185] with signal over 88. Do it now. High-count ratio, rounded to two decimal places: 0.00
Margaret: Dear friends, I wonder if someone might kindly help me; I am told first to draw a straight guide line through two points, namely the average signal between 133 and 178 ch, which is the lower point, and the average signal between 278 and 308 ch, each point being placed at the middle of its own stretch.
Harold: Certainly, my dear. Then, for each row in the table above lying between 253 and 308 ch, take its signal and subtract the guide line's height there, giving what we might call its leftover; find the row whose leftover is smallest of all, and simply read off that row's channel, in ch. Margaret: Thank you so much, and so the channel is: 301.5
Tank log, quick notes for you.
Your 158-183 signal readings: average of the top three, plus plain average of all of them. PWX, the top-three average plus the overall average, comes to 177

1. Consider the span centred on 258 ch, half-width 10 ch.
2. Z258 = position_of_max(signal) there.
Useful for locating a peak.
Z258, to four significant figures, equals 266.5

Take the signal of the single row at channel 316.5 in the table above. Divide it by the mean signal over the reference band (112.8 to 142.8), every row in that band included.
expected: 0.84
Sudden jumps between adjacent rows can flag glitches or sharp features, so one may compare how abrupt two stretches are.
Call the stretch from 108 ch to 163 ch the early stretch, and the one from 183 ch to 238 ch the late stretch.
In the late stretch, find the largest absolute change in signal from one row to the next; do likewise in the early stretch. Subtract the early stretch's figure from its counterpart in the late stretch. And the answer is 6.1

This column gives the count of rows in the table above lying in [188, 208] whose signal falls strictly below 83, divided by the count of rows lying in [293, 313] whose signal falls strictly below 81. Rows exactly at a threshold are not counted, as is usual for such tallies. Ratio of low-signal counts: 1.0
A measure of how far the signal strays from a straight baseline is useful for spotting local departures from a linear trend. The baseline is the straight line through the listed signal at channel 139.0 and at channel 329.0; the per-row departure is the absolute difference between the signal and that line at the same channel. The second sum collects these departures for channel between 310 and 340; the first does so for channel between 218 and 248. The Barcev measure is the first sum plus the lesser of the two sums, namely 385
